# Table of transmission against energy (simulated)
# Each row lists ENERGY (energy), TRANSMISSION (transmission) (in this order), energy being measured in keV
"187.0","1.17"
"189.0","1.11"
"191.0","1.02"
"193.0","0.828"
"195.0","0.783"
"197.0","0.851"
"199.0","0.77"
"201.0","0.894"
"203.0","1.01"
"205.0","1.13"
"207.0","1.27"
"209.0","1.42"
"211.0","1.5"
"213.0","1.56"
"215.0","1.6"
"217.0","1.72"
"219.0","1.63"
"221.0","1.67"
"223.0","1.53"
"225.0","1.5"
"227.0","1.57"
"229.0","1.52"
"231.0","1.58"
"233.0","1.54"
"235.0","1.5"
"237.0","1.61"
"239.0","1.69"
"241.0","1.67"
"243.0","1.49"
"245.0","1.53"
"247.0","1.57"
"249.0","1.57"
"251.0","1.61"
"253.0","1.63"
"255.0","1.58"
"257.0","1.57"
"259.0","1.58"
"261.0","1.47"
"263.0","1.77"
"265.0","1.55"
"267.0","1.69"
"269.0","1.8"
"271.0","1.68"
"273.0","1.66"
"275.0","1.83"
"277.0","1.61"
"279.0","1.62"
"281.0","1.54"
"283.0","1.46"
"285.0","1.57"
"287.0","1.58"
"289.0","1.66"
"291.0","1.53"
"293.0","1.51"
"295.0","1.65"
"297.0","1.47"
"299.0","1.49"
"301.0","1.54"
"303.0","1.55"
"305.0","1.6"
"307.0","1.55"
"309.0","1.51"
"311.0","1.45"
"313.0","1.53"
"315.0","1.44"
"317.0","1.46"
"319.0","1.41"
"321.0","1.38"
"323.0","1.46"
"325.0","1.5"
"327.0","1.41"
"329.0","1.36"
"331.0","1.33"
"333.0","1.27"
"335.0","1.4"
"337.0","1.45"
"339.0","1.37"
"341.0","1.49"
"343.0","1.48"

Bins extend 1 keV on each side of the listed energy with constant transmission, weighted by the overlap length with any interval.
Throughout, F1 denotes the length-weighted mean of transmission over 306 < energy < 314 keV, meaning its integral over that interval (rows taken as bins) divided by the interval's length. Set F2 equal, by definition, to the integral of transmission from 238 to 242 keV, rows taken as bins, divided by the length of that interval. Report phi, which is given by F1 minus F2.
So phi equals -0.17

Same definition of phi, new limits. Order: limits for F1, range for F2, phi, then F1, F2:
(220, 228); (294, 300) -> 0.03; 1.57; 1.54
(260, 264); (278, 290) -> 0.05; 1.62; 1.57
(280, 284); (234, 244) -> -0.09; 1.50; 1.59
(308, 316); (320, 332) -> 0.08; 1.48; 1.41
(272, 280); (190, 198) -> 0.81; 1.68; 0.87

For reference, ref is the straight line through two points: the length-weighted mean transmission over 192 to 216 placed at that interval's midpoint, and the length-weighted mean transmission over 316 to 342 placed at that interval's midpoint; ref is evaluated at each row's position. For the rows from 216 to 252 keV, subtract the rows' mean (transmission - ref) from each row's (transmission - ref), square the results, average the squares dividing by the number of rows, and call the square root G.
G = 0.076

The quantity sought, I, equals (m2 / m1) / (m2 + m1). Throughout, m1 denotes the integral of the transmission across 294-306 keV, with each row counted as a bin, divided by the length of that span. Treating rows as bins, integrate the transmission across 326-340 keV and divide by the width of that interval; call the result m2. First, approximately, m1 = 1.55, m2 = 1.37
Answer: 0.303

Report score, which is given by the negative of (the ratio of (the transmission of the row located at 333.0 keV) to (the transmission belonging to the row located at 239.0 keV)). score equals -0.8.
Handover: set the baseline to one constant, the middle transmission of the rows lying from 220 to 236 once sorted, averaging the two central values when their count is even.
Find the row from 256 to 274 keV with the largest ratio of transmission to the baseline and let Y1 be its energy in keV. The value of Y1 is 269.0 keV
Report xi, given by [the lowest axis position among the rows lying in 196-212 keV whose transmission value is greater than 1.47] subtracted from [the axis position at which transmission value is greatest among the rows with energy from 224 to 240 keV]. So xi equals 28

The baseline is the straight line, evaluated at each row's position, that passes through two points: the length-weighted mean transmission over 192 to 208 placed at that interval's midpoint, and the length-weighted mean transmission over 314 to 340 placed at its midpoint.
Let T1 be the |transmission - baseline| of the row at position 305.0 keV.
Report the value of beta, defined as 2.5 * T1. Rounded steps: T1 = 0.28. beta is 0.7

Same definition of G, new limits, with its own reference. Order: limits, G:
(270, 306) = 0.101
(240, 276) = 0.087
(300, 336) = 0.104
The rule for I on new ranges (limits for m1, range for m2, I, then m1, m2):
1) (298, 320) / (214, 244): 0.342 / 1.50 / 1.59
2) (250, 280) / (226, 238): 0.296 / 1.64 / 1.55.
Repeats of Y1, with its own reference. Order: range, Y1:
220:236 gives 221.0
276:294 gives 289.0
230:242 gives 239.0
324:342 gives 325.0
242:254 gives 253.0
